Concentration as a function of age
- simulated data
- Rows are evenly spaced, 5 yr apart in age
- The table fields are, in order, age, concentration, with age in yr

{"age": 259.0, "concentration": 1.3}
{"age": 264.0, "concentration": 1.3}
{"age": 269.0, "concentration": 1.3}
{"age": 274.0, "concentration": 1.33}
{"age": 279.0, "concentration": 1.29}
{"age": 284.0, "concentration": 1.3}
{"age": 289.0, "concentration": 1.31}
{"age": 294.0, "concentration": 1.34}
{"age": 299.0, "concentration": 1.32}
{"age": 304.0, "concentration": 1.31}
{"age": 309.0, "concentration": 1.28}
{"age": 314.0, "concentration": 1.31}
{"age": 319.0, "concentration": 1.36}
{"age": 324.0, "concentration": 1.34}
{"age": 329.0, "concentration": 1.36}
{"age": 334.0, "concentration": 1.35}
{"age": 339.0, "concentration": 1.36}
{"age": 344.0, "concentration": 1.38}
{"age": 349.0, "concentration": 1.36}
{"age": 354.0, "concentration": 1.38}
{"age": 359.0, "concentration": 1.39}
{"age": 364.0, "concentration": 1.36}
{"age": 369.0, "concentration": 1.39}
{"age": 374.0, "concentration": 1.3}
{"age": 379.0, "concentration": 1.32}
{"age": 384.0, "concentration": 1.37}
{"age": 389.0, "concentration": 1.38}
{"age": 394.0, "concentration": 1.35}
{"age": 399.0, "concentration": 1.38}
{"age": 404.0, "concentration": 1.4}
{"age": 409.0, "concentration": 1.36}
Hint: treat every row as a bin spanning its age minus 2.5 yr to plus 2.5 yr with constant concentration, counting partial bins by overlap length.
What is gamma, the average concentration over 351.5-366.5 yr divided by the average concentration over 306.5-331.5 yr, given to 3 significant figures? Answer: 1.04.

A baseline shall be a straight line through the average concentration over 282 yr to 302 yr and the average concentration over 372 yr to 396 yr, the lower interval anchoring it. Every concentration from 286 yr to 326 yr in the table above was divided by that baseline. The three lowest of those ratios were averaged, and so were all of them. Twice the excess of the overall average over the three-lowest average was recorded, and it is 0.033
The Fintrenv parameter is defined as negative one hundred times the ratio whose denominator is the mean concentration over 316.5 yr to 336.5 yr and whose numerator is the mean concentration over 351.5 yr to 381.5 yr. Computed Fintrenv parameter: -100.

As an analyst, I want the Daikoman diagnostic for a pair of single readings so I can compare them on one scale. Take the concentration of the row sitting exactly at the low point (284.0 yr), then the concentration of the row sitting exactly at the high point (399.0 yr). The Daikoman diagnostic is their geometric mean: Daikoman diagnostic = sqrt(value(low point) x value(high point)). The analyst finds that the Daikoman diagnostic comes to 1.34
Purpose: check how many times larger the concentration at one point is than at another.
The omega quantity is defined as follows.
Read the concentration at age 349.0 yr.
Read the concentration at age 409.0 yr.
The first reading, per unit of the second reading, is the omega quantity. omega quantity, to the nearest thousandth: 1.000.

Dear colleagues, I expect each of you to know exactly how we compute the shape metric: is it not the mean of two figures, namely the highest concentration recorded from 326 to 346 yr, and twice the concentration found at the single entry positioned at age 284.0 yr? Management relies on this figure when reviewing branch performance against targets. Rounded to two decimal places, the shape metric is 1.99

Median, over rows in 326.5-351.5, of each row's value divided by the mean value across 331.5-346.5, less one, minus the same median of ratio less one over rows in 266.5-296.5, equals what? 0.040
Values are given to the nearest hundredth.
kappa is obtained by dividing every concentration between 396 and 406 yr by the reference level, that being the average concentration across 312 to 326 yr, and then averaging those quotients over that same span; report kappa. 1.04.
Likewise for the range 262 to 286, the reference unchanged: 0.98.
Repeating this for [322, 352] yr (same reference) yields 1.02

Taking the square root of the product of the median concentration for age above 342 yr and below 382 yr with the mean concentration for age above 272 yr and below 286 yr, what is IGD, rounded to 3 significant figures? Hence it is 1.34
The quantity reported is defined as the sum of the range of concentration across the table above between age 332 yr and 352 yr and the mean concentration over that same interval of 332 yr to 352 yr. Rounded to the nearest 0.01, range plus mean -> 1.39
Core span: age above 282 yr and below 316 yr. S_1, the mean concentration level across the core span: 1.31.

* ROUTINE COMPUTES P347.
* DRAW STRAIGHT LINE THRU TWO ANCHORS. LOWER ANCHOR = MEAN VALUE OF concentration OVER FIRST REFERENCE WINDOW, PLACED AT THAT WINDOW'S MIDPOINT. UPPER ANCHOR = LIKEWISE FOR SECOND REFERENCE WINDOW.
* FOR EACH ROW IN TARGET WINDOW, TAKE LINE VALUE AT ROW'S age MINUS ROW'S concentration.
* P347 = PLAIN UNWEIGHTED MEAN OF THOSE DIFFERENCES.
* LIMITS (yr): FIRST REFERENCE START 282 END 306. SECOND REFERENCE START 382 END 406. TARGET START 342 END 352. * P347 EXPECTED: -0.022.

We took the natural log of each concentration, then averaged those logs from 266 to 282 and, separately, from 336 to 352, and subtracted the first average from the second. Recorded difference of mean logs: 0.045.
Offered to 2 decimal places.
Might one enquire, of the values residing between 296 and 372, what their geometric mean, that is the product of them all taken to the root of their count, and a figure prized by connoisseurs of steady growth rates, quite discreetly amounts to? 1.35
